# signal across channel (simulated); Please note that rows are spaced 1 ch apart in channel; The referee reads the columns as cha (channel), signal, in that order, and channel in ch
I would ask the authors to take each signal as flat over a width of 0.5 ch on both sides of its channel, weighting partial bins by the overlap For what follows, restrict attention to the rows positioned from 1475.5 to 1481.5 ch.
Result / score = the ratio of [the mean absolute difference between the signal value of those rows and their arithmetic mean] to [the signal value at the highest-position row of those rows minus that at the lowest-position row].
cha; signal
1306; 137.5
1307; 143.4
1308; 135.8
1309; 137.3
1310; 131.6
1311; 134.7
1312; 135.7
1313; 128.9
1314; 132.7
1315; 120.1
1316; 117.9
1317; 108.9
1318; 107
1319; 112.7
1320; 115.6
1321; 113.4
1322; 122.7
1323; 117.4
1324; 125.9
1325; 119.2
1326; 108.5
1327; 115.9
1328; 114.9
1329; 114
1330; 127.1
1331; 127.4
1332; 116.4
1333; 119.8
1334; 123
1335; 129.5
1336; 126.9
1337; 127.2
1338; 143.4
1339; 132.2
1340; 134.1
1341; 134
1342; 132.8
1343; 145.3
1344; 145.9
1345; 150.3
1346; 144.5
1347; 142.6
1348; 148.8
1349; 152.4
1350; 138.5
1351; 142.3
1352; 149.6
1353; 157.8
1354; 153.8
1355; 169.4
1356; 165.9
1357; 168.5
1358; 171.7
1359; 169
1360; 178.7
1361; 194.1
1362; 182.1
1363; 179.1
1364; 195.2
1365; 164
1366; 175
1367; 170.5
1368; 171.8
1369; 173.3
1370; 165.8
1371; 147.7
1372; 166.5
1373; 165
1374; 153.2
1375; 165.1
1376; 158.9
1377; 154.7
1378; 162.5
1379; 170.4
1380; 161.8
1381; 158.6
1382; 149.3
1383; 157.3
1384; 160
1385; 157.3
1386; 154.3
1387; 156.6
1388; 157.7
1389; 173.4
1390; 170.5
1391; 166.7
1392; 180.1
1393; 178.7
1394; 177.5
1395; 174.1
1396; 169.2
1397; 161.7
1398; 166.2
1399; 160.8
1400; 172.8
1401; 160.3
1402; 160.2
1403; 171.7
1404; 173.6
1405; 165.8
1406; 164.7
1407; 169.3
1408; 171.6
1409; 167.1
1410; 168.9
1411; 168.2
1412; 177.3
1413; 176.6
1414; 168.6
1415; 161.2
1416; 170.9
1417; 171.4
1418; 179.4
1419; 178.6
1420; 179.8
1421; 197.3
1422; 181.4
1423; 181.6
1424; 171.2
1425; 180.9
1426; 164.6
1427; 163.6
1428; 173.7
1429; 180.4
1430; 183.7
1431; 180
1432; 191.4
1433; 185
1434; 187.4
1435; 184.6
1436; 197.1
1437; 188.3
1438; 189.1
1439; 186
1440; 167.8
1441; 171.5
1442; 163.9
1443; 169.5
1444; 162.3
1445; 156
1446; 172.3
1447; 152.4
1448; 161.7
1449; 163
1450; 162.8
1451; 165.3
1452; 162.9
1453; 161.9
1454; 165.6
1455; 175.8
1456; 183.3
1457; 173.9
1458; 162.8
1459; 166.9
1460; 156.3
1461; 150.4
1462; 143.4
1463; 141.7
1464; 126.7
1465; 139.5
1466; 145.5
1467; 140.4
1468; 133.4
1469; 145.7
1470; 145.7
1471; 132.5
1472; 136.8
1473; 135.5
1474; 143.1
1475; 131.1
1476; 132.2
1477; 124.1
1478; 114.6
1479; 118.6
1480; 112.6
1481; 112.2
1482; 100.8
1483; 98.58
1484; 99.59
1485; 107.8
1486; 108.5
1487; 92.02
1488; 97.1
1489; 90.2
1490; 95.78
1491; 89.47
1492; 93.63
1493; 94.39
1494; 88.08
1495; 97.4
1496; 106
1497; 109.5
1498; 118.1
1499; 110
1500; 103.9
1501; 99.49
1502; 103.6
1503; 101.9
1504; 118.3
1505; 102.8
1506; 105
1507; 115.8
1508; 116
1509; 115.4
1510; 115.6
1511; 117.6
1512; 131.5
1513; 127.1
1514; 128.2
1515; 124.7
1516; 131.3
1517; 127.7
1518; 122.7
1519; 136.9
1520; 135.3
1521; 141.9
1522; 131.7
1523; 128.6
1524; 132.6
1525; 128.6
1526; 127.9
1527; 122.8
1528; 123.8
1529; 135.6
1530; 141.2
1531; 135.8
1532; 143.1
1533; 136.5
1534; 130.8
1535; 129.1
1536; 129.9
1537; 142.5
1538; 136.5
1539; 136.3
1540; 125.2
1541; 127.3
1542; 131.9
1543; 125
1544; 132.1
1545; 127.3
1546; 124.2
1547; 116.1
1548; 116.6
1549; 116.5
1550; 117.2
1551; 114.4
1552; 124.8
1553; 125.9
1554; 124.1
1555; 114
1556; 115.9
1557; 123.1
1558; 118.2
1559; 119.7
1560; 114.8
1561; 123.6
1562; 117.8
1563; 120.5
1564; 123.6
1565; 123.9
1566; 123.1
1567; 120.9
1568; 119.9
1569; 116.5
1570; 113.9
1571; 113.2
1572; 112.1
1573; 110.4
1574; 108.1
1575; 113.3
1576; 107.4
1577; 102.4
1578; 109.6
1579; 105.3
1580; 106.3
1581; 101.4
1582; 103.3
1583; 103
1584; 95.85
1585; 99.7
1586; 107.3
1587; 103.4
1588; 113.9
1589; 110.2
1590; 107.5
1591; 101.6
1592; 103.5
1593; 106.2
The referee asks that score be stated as -0.3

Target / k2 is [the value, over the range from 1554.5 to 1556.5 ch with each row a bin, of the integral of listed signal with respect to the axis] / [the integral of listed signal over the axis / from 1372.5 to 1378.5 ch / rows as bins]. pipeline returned 0.2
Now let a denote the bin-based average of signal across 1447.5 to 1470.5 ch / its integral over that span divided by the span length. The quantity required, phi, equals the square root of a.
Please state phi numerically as 12.5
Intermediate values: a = 155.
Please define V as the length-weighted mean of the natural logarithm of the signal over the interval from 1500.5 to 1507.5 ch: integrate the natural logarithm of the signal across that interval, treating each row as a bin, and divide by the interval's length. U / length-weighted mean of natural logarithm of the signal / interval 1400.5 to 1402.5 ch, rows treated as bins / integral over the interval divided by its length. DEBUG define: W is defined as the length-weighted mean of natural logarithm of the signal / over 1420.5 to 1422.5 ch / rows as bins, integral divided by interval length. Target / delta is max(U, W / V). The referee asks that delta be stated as 5.08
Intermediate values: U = 5.08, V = 4.67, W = 5.24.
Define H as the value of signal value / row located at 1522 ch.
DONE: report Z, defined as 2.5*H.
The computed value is 329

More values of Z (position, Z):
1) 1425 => 452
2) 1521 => 355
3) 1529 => 339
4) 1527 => 307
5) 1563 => 301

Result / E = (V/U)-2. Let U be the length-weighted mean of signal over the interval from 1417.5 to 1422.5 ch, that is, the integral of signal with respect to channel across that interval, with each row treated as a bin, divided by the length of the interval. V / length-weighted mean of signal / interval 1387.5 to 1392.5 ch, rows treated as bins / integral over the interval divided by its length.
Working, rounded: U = 183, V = 170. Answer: -1.07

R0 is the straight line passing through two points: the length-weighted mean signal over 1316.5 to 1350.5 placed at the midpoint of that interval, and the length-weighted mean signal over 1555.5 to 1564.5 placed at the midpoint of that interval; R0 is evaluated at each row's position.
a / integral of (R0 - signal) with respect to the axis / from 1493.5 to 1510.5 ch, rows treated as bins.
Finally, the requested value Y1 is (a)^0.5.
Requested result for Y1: 16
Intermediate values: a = 242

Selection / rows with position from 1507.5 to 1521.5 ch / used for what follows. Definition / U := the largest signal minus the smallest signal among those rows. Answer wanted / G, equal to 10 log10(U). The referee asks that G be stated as 14.2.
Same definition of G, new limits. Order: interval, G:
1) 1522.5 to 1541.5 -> 13.1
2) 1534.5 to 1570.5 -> 14.6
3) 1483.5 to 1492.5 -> 12.8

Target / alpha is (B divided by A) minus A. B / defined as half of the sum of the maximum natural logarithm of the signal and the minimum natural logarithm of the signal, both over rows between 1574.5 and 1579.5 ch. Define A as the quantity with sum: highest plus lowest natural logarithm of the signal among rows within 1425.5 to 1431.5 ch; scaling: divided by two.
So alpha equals -4.2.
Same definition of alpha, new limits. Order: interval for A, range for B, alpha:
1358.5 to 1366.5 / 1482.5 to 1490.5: -4.3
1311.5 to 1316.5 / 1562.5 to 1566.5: -3.8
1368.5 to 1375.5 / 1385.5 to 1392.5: -4.1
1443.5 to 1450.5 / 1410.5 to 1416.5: -4.1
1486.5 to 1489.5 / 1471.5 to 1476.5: -3.5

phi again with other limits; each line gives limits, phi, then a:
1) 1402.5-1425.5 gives 13.2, 174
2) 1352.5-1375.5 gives 13.0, 170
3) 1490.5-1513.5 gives 10.4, 108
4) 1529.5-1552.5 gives 11.3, 129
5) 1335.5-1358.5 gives 12.1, 147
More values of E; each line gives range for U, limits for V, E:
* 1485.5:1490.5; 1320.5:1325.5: -0.76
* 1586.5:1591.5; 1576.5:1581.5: -1.02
